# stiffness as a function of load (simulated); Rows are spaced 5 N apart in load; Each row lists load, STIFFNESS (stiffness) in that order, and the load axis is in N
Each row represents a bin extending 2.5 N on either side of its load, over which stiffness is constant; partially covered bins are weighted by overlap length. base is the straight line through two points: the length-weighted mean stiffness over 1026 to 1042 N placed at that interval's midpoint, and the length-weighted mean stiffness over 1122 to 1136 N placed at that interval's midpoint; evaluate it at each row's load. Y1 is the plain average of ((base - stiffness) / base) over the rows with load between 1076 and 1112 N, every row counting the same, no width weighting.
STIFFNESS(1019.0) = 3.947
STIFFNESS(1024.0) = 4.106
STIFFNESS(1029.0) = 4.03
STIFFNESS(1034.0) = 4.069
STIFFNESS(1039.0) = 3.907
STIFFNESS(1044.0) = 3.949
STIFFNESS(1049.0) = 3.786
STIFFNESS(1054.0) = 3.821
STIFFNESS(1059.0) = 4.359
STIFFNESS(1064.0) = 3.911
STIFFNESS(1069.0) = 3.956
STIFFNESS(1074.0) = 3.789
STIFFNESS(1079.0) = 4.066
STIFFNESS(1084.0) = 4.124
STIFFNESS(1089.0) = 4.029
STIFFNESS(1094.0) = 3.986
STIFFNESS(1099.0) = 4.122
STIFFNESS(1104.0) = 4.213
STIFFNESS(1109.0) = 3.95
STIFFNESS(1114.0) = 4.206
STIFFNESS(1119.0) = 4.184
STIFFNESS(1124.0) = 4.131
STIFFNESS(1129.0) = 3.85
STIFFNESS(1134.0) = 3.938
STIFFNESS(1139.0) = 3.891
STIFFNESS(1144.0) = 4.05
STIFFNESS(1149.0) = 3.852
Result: -0.02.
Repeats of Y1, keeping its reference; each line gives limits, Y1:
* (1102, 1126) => -0.04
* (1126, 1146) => 0.01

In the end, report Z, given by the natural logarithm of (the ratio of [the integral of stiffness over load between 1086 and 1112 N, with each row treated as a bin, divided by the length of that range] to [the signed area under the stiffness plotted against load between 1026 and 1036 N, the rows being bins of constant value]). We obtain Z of -2.30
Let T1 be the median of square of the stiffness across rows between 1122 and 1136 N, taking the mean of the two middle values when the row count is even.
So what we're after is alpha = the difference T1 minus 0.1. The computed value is 15.4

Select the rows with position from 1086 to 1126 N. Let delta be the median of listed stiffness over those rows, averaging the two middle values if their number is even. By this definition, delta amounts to 4.13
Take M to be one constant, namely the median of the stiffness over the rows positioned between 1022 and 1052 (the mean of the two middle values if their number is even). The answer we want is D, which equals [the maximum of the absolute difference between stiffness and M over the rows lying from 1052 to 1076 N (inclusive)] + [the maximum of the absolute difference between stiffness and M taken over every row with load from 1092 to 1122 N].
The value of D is 0.59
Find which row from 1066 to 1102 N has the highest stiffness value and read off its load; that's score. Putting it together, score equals 1084.0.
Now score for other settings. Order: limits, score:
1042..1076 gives 1059.0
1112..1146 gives 1114.0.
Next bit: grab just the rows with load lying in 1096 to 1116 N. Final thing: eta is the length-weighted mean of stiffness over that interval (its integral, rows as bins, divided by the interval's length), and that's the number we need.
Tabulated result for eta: 4.12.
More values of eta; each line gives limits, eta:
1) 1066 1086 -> 3.98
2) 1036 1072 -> 3.95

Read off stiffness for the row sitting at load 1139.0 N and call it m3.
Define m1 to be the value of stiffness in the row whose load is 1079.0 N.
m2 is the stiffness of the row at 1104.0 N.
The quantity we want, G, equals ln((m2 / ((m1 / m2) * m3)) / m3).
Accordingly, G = -1.24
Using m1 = 4.066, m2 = 4.213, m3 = 3.891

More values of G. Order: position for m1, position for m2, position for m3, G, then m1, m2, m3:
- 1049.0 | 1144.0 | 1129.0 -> -1.23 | 3.786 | 4.05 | 3.85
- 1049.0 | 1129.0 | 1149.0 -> -1.33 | 3.786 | 3.85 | 3.852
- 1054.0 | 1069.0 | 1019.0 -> -1.34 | 3.821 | 3.956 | 3.947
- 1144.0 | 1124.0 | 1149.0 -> -1.26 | 4.05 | 4.131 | 3.852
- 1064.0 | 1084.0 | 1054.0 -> -1.21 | 3.911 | 4.124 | 3.821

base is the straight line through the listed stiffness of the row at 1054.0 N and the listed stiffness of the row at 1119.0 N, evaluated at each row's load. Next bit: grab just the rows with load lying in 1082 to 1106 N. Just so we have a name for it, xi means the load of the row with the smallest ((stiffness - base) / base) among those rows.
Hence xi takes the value 1094.0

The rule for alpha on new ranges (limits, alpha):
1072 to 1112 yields 16.3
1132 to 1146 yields 15.4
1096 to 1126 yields 17.2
